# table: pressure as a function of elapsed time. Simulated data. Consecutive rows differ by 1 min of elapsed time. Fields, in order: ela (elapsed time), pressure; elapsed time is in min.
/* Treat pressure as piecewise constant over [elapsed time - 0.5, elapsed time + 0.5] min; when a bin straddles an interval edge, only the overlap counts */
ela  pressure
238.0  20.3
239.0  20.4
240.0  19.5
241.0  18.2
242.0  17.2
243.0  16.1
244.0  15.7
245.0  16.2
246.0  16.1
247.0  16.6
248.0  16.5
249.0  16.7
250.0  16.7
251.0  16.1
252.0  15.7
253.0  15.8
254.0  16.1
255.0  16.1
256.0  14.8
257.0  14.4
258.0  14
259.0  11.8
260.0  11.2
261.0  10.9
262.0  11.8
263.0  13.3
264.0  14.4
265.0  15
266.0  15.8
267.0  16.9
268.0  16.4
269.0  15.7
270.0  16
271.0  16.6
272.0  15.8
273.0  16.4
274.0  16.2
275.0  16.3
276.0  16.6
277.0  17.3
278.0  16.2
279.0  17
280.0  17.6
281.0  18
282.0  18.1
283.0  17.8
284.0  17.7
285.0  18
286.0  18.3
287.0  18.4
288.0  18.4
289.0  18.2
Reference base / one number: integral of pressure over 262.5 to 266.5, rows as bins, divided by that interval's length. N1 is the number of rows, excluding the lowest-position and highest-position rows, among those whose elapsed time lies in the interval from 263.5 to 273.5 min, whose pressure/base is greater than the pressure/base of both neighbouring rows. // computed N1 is 2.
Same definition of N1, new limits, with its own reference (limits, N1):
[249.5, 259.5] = 0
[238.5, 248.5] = 2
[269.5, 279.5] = 3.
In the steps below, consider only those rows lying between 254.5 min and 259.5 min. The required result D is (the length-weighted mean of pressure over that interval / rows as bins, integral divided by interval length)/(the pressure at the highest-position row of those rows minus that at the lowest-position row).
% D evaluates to -3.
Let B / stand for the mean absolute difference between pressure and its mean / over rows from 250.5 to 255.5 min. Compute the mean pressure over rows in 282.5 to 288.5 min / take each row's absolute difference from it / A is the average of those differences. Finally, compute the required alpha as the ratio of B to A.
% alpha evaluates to 0.6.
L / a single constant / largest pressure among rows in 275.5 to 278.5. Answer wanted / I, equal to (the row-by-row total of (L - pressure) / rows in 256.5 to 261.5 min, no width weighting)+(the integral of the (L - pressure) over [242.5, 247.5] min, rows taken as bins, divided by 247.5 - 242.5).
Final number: 25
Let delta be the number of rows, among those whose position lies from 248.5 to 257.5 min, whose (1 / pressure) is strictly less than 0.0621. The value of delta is 2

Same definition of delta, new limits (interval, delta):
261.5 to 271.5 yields 3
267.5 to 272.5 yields 2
